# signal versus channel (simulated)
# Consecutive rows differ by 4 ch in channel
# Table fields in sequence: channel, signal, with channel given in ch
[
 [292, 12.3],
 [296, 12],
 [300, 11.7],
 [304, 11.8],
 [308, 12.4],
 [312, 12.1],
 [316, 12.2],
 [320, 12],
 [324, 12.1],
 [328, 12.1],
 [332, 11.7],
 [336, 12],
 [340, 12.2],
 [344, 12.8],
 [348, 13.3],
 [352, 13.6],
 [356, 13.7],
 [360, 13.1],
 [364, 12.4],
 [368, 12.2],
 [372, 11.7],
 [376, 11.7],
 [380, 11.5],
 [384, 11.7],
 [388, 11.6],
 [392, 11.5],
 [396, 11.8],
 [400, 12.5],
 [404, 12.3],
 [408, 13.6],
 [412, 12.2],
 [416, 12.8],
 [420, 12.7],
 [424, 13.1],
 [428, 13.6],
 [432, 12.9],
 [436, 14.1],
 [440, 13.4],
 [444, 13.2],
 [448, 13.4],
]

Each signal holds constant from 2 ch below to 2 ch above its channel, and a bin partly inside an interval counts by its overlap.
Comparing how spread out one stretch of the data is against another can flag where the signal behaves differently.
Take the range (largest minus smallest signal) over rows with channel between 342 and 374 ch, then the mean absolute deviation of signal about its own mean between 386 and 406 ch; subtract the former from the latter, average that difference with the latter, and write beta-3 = -0.63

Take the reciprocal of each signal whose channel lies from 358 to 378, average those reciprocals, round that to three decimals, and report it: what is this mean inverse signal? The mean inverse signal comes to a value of 0.082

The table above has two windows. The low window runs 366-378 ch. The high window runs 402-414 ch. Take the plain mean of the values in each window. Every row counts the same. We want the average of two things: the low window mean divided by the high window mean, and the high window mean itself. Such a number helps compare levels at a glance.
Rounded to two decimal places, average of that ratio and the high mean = 6.82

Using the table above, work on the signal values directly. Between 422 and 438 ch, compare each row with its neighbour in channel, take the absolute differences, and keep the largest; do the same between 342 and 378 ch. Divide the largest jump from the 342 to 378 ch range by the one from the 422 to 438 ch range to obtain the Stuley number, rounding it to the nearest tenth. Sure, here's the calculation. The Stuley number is 0.6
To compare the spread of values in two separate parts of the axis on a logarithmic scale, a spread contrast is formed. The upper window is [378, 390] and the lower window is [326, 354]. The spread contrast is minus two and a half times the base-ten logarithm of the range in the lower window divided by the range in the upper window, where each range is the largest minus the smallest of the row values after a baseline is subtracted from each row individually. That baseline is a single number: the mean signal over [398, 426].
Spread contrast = -2.4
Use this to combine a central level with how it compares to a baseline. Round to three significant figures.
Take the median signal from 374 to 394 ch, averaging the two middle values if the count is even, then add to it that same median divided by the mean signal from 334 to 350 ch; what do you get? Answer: 12.5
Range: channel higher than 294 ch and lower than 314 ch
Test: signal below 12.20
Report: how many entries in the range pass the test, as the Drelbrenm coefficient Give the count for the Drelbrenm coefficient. 4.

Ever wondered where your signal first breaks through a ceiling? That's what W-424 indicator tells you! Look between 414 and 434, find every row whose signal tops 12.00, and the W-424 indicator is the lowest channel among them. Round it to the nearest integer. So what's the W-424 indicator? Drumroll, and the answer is 416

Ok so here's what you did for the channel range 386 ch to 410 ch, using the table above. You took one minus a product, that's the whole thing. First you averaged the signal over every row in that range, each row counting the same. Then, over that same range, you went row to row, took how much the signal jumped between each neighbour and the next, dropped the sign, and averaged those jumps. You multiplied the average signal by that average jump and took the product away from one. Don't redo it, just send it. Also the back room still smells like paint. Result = -5.4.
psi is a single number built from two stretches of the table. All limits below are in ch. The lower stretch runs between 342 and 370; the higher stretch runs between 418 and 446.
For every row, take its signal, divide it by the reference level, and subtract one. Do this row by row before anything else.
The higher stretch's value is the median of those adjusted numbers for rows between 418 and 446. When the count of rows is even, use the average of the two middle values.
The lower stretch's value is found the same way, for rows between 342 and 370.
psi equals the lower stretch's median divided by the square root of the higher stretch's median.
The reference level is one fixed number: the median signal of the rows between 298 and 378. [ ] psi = 0.27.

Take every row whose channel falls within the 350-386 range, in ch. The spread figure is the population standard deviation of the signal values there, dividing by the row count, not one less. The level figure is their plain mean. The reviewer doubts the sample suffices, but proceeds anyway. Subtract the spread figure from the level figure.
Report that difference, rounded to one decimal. 11.6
